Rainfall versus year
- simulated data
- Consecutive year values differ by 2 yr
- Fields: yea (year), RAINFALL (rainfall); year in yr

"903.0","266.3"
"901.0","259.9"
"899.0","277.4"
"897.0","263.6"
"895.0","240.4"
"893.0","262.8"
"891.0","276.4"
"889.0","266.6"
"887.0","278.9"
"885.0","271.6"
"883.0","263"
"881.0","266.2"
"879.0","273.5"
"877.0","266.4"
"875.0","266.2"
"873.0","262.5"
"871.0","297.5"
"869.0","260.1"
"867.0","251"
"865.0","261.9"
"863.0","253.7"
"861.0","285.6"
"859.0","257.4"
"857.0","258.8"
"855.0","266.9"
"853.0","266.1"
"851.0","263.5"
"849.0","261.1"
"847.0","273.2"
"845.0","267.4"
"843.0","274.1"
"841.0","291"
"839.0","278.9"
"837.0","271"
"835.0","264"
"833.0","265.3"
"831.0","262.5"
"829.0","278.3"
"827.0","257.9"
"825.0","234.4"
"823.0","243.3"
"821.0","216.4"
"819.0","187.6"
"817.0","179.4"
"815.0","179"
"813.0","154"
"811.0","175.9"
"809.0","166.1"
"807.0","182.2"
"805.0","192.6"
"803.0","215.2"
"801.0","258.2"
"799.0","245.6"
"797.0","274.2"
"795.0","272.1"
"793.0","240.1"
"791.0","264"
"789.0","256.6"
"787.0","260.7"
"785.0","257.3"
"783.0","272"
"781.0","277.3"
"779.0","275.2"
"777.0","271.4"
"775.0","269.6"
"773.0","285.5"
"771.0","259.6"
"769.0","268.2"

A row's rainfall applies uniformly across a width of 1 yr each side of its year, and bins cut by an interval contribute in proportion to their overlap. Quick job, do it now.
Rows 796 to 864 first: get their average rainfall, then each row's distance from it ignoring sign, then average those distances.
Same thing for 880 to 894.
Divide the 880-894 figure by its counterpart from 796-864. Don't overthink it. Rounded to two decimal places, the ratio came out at 0.16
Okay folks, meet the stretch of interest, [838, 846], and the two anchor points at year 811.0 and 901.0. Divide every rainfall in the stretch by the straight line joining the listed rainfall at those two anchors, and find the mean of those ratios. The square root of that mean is 1.16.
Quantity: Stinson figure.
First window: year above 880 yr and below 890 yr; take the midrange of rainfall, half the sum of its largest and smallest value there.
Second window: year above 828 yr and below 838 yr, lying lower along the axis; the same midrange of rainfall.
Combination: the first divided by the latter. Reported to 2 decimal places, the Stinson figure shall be 1.00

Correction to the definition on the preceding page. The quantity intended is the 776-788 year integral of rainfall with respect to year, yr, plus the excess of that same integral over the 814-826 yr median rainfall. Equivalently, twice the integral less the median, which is 6254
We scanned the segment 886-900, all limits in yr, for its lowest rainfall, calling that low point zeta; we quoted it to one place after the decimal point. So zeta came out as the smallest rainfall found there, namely 240.4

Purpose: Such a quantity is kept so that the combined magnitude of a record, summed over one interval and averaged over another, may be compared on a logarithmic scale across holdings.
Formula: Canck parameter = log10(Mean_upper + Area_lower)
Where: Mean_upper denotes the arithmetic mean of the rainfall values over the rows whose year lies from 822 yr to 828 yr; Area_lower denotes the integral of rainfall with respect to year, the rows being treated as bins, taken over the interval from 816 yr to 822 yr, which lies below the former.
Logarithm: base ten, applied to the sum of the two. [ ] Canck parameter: 3.15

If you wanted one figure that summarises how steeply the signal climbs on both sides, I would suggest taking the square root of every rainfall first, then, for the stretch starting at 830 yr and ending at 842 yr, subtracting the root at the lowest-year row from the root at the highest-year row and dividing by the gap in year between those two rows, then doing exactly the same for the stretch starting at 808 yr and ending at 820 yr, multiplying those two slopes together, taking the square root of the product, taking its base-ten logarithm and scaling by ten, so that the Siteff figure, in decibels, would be -10.8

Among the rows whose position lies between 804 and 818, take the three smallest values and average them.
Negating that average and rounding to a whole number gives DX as -165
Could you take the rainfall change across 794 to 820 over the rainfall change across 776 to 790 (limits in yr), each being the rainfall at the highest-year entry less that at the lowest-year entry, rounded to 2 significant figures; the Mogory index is 5.7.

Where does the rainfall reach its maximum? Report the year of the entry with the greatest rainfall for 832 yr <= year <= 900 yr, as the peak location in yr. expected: 871.0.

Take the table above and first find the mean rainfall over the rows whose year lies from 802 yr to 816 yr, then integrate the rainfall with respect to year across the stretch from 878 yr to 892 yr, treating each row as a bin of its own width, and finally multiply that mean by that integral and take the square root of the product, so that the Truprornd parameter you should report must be 828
